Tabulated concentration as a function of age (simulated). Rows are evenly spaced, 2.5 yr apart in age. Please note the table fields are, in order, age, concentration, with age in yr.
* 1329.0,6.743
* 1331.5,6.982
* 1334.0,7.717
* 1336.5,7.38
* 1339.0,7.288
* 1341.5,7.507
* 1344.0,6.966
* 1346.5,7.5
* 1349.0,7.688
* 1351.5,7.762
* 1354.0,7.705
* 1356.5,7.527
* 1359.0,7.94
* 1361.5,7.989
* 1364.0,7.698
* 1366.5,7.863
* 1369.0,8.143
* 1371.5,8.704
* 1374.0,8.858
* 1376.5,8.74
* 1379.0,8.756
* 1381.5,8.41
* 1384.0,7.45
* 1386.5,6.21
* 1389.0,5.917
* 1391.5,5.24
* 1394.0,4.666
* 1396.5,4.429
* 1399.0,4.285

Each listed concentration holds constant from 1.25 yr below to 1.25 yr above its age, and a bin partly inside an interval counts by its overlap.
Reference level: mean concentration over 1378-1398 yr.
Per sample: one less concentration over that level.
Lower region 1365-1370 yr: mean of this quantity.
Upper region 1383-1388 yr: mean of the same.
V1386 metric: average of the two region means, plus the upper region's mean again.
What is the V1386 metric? -0.23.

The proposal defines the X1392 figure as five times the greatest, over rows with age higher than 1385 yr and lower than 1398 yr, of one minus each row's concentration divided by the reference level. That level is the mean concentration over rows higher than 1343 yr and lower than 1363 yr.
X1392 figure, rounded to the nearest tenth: 2.1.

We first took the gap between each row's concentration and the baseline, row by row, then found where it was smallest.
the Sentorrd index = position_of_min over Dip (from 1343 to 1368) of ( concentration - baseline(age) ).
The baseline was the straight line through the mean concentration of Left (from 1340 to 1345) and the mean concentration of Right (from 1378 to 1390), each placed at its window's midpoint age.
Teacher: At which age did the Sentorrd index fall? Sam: 1344.0 yr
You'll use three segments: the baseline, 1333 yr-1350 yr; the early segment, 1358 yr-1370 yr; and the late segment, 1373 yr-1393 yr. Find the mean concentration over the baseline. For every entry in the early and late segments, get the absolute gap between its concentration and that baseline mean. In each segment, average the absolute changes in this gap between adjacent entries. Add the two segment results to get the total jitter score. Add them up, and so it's 0.71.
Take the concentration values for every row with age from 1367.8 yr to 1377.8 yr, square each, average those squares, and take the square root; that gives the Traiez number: 8.6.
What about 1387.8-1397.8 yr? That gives 5.1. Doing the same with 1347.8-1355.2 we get 7.7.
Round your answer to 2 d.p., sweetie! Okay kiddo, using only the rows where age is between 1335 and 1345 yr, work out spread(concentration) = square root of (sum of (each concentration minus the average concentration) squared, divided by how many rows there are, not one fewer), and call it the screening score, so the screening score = 0.20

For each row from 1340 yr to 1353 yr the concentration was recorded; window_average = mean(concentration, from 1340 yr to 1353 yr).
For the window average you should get 7.5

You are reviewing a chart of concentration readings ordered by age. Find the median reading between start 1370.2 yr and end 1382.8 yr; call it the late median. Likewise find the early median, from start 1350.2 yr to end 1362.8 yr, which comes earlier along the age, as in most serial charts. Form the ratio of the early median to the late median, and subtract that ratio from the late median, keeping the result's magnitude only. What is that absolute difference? 7.9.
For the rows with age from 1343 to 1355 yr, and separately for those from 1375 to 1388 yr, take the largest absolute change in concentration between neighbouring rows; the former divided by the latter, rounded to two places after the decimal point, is 0.43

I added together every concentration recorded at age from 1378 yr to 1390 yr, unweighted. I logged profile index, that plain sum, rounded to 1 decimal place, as 36.7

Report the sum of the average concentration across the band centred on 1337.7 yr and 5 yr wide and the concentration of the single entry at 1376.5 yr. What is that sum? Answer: 16.1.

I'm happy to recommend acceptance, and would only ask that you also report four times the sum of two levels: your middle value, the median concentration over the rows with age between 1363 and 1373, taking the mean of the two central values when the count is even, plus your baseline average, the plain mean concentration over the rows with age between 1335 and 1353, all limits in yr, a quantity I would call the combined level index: 61.8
